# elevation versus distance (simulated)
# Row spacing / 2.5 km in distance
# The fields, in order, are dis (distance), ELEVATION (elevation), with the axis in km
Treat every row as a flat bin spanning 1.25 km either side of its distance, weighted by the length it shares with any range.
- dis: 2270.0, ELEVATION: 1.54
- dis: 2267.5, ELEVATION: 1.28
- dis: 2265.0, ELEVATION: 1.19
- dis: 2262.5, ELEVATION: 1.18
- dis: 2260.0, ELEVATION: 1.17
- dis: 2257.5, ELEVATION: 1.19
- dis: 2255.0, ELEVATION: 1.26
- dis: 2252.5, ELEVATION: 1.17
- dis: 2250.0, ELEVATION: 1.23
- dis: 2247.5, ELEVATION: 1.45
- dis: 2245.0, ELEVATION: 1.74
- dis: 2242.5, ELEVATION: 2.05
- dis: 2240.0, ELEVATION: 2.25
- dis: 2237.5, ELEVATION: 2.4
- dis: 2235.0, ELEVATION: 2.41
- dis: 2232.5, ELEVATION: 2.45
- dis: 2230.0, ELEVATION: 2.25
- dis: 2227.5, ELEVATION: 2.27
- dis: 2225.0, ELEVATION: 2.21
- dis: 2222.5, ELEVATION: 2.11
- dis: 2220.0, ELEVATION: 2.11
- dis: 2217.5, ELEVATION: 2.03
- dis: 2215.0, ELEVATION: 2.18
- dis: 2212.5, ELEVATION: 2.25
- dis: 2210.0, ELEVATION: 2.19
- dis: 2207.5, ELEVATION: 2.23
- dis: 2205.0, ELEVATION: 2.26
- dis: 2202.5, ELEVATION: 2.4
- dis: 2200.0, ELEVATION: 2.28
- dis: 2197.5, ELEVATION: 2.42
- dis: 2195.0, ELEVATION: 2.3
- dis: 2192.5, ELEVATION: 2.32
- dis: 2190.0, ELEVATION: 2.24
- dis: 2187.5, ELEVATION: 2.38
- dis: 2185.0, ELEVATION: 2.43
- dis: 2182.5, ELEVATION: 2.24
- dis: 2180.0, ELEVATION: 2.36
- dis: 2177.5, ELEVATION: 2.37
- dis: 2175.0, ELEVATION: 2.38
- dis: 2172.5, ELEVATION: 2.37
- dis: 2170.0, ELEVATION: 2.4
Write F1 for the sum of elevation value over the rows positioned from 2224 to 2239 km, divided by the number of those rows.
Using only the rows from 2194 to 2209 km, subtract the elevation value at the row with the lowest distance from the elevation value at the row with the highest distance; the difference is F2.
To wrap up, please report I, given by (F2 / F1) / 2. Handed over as -0.015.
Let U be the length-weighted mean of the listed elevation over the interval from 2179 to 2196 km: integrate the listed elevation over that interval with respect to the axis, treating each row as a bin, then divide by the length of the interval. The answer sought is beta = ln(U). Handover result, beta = 0.84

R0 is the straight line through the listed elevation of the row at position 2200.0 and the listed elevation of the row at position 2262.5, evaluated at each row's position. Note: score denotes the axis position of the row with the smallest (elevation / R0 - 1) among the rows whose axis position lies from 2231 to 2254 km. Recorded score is 2252.5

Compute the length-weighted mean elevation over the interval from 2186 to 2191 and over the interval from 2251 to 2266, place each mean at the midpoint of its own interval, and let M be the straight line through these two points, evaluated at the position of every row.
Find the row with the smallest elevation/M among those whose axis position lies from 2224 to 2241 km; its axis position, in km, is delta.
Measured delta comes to 2225.0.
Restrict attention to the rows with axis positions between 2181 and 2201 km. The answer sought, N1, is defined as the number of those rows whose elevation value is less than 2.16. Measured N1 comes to 0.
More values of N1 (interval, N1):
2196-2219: 1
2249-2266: 7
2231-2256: 6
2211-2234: 3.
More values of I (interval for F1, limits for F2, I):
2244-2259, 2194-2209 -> -0.026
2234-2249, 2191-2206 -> -0.015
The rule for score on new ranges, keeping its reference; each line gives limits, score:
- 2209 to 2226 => 2217.5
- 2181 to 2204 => 2182.5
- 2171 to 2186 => 2172.5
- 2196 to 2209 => 2200.0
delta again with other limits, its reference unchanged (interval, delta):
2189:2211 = 2190.0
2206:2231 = 2217.5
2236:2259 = 2252.5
